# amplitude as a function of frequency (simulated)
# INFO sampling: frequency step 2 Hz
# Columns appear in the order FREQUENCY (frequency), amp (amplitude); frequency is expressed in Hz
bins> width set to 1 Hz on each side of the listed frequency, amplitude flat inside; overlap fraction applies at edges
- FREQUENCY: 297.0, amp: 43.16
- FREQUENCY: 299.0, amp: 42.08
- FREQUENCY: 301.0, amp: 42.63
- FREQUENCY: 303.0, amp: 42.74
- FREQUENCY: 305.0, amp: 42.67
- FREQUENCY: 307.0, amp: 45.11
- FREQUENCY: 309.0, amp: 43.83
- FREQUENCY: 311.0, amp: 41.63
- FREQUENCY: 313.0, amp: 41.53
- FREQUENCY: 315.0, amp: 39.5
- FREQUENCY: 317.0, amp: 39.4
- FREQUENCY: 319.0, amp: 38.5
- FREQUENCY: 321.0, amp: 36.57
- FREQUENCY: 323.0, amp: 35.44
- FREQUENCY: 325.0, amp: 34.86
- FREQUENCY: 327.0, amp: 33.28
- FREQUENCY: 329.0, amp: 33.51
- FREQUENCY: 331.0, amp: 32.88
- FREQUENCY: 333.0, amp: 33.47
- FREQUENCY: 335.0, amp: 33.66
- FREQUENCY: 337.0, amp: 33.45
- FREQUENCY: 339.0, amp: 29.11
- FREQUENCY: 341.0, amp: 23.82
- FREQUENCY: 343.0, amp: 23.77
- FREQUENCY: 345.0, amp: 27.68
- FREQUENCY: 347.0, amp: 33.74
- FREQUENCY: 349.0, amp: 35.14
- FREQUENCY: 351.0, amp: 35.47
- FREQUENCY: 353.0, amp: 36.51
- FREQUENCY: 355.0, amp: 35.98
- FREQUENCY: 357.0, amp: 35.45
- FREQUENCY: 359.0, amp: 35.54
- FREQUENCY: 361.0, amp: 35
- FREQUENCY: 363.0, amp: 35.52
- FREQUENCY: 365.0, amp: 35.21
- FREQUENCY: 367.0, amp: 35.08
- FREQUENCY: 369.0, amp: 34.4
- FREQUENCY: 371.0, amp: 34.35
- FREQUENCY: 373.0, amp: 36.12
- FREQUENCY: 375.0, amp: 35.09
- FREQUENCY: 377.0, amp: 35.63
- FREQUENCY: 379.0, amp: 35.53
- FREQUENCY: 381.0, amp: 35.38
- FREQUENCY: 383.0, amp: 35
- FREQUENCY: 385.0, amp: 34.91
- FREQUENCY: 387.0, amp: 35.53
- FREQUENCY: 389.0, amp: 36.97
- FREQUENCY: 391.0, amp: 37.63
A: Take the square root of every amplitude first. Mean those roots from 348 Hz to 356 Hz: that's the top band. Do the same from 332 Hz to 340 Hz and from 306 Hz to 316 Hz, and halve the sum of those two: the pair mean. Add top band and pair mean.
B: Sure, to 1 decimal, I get 12.1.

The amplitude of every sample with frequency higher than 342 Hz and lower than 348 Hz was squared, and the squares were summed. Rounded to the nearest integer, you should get 2470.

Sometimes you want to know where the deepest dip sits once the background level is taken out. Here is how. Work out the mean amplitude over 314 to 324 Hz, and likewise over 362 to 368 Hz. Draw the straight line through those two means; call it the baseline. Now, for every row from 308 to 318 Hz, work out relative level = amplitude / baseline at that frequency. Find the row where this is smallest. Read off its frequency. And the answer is 315.0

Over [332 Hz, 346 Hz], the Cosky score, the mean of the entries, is 29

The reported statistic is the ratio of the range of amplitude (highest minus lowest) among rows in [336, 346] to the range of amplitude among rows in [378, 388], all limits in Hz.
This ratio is 15.6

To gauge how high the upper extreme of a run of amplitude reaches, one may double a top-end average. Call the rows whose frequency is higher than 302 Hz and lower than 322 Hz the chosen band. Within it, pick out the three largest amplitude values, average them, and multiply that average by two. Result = 88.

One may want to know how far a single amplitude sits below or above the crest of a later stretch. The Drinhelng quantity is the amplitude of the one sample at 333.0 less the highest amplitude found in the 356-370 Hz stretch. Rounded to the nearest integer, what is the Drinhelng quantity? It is -2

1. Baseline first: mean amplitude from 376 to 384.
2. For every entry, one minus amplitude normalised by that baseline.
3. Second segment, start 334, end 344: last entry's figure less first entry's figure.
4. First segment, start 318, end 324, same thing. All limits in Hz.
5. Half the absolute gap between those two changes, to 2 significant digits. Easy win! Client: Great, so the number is 0.097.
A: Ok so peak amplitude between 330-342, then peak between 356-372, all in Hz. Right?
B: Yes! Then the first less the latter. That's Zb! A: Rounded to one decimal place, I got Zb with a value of -1.9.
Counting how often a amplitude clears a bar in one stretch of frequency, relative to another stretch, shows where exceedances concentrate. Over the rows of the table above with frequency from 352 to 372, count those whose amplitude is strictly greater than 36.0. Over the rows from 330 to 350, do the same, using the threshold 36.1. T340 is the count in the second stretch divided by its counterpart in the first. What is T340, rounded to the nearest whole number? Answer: 0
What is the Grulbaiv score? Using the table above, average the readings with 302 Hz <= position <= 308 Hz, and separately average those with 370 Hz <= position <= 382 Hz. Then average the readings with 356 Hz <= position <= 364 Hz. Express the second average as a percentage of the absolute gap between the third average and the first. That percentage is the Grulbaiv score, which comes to 435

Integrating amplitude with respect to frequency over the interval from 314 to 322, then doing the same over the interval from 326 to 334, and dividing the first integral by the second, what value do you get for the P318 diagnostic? 1.16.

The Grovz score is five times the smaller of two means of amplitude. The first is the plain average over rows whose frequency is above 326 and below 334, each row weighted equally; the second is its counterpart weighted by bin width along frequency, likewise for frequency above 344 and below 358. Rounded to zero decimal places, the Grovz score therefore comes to 166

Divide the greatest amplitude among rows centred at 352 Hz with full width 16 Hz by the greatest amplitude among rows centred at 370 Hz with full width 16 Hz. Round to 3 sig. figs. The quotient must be 1.01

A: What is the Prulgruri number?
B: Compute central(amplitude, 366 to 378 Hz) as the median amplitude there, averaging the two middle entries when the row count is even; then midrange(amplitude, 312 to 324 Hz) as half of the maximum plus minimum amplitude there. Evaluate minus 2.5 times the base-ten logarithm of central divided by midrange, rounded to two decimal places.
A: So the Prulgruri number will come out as 0.10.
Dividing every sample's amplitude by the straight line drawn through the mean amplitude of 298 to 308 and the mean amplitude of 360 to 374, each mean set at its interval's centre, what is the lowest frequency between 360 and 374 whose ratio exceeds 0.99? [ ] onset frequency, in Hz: 363.0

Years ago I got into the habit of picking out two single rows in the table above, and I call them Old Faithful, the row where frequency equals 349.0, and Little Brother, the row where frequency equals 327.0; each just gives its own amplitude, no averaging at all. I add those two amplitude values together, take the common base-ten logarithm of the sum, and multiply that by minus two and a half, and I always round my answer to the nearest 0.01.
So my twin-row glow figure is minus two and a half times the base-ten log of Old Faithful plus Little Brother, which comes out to -4.59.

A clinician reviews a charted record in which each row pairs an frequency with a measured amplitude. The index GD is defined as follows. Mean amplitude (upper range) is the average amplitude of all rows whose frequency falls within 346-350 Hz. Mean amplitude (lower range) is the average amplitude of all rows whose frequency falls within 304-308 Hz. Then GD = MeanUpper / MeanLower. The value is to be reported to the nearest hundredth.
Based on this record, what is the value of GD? 0.78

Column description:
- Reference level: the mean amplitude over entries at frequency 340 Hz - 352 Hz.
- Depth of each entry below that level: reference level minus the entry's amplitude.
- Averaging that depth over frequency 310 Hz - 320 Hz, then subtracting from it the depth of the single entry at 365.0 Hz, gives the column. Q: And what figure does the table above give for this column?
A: -5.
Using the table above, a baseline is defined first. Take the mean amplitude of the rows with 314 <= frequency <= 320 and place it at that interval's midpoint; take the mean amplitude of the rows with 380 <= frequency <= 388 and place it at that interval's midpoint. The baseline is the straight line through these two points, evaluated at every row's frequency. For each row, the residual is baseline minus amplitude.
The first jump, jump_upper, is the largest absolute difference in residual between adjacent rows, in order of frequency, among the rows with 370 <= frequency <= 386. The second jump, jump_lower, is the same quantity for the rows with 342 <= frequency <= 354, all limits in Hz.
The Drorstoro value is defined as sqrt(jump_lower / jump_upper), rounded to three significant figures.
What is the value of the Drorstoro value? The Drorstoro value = 1.81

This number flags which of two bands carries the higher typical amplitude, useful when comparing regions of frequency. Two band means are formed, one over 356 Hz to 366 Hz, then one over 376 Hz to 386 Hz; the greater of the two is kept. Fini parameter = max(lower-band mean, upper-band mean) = 35.3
